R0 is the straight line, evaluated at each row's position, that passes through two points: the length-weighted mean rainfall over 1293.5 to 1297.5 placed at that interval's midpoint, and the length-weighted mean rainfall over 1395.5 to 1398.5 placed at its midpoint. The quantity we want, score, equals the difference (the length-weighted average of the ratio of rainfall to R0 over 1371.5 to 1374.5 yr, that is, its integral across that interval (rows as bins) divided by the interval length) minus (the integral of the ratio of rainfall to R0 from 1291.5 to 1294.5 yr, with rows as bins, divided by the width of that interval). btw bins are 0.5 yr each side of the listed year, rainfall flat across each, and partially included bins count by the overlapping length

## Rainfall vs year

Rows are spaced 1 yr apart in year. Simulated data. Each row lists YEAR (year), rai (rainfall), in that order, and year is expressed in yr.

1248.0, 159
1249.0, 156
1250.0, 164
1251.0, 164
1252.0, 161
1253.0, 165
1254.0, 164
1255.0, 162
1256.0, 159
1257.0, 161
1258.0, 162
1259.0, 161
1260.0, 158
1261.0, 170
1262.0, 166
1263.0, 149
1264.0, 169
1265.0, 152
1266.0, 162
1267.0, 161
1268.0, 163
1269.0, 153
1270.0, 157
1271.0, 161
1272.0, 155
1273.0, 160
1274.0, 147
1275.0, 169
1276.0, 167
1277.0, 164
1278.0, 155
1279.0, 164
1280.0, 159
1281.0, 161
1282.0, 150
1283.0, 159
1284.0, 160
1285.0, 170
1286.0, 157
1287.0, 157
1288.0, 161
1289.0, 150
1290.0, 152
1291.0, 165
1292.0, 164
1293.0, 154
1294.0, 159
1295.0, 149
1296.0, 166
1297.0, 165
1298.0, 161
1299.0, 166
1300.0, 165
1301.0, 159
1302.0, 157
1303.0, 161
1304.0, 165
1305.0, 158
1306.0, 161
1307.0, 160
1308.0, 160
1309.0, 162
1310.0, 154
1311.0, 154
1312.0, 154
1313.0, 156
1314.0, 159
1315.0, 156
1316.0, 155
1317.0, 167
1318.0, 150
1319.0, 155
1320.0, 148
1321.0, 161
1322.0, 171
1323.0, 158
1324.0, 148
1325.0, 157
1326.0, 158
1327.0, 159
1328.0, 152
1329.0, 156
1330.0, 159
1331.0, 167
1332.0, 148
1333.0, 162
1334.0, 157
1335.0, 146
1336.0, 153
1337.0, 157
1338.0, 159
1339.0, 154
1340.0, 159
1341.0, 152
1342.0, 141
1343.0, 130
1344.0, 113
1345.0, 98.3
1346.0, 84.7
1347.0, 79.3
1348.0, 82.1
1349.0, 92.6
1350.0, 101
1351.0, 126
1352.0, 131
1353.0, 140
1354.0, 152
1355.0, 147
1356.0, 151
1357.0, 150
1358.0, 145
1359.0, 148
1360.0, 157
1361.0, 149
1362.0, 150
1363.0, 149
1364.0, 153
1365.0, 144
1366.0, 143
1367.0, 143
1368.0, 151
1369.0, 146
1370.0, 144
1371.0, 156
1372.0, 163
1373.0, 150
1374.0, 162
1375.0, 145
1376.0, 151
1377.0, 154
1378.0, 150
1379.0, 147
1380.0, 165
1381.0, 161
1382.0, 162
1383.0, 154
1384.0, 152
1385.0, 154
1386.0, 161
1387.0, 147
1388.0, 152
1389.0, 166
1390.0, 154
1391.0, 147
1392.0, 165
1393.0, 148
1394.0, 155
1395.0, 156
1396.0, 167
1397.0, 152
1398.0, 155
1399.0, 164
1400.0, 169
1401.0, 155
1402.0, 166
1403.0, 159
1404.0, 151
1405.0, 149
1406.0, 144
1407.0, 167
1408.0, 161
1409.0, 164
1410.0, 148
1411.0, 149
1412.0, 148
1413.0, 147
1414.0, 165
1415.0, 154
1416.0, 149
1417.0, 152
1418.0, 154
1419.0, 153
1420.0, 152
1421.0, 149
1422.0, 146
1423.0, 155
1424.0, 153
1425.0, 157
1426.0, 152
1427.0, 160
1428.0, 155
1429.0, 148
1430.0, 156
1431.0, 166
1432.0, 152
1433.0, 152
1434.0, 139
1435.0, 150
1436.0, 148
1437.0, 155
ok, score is 0.00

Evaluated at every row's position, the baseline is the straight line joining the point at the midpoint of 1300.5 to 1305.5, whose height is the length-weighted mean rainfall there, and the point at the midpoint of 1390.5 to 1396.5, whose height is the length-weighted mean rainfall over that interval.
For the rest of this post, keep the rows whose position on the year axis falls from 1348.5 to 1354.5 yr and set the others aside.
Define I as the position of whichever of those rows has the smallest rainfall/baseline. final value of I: 1349.0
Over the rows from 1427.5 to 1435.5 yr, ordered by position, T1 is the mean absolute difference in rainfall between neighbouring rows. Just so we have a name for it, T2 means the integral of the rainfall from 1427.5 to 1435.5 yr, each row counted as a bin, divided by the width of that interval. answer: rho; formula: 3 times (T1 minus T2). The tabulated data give -430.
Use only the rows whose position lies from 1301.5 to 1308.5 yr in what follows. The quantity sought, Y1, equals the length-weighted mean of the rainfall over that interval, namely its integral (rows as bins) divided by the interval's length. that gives 160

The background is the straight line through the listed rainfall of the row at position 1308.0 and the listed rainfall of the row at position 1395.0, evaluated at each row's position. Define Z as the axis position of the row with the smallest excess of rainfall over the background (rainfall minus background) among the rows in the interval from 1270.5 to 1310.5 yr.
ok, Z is 1274.0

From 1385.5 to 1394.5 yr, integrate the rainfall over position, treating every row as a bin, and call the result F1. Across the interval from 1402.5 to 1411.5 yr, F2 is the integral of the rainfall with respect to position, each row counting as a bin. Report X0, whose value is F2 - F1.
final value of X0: -3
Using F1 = 1395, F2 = 1392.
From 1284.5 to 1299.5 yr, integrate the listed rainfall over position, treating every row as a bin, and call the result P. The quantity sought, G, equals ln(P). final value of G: 7.78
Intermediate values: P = 2396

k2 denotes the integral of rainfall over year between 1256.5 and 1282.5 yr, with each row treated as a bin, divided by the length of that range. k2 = 160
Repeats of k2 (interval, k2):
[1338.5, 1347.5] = 123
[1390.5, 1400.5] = 158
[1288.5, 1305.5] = 160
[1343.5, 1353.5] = 105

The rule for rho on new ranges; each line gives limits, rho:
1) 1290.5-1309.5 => -469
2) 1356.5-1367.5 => -433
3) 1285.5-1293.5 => -455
